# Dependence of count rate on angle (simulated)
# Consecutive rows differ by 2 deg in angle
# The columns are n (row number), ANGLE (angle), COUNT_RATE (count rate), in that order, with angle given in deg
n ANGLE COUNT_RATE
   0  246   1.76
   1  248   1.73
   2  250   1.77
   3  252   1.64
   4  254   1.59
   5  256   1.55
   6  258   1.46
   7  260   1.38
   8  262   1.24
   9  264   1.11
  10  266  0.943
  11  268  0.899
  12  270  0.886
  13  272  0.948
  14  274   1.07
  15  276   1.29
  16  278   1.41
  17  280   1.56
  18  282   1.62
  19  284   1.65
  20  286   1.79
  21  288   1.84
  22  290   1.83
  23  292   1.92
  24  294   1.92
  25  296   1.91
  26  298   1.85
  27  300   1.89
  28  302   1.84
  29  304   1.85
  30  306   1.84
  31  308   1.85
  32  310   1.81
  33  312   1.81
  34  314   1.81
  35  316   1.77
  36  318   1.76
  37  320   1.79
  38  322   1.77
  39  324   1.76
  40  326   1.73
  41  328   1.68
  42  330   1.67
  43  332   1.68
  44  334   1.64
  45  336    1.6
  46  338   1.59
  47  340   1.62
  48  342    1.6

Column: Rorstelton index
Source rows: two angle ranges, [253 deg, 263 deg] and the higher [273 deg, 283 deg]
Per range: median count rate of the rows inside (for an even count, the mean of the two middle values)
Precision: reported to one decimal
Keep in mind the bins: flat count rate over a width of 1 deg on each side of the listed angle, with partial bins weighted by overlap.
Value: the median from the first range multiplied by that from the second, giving 2.1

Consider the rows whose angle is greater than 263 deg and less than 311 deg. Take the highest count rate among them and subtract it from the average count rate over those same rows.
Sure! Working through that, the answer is -0.36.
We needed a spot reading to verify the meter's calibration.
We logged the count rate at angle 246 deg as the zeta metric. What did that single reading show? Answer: 1.76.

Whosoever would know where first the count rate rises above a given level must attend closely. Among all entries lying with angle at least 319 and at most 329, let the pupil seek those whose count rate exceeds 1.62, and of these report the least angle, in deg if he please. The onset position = 320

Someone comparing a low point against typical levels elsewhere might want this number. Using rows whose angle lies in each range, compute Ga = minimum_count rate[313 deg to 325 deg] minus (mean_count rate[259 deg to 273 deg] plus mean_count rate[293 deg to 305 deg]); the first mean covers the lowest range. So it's -1.2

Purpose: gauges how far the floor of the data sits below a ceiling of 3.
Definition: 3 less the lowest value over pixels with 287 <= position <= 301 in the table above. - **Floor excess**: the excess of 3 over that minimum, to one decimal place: 1.2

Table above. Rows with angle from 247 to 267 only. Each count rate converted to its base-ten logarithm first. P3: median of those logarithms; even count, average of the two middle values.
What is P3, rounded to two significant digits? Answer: 0.18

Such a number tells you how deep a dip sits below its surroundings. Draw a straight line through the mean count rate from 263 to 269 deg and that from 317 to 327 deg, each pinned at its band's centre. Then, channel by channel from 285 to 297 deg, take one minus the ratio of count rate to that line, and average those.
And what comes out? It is -0.40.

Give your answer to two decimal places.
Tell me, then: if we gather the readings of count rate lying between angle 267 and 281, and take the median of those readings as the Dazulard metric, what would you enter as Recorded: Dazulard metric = 1.07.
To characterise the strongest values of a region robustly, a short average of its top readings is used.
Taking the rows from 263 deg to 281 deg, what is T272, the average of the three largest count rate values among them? 1.42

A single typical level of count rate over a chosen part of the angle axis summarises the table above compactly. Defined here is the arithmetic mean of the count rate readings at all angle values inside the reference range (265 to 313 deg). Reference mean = 1.6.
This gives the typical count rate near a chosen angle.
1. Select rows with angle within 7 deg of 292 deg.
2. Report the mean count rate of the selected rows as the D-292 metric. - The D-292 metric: 1.87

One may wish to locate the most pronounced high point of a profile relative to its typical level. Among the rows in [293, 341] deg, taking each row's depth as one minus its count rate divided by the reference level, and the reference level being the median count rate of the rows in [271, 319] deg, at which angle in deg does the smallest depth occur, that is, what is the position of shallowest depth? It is 294 deg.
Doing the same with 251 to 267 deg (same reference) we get 252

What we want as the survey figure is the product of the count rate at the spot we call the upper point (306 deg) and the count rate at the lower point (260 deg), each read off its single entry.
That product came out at 2.54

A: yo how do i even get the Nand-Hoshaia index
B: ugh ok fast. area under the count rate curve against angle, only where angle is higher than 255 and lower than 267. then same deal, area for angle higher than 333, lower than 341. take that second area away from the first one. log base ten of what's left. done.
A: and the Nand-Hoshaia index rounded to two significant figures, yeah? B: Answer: 0.39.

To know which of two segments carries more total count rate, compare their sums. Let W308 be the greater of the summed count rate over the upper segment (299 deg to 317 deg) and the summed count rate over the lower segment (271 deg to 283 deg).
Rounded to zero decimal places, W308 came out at 16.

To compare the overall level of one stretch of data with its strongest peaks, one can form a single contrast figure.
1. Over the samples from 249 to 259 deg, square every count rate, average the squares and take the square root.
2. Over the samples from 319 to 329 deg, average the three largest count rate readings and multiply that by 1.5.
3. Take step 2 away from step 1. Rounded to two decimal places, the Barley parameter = -1.05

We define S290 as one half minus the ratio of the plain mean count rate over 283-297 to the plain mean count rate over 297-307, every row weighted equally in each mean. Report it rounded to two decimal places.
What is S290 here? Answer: -0.49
